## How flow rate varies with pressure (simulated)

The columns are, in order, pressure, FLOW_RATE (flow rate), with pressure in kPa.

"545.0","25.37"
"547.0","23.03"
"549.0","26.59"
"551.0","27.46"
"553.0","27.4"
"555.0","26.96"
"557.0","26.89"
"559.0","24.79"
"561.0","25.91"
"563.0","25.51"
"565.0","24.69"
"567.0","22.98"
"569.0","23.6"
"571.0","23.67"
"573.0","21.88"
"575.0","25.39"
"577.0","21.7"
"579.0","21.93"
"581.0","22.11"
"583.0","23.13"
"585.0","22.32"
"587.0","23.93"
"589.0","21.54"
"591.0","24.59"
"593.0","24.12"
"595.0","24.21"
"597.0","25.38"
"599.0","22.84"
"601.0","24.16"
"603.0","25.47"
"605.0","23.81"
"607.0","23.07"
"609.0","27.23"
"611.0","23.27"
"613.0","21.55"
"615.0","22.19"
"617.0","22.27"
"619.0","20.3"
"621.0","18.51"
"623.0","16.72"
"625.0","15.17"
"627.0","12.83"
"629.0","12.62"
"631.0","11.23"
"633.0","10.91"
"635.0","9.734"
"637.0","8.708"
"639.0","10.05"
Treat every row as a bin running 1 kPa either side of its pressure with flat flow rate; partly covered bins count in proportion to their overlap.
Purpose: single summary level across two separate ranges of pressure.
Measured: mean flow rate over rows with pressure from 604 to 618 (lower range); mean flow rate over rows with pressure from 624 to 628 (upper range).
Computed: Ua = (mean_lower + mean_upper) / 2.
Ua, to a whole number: 19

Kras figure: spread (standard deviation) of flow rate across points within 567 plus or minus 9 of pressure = 1.3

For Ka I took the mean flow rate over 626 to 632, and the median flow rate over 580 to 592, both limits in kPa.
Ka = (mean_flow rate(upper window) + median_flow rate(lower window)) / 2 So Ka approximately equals 17.5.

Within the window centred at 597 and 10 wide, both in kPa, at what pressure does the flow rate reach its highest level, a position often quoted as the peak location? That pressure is 597.0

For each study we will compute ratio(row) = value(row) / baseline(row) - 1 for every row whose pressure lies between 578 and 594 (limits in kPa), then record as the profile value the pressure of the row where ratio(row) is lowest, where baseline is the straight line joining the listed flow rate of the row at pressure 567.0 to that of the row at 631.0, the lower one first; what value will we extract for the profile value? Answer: 579.0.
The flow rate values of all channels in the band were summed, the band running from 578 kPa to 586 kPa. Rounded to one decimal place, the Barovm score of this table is 89.5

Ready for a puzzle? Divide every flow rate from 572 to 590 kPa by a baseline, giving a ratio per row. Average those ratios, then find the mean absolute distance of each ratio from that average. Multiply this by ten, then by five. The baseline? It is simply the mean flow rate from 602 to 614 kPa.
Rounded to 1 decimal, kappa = 2.1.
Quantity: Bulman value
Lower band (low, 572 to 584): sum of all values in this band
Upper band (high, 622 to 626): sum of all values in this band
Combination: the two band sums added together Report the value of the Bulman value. 168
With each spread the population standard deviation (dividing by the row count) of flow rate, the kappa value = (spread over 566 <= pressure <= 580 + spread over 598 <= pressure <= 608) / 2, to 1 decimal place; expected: 1.1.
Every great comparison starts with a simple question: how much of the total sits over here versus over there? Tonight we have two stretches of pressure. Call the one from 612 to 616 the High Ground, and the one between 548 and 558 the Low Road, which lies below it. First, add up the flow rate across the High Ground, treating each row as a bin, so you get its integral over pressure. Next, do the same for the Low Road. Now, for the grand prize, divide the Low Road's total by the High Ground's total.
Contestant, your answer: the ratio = 3.1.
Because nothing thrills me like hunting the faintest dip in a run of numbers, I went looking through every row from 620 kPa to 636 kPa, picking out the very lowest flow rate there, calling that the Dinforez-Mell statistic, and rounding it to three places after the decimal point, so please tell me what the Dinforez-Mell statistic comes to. 9.734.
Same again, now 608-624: 16.720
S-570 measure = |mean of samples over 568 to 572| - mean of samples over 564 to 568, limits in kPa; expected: -0.2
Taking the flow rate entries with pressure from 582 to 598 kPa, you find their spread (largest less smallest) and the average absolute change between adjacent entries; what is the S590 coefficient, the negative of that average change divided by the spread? -0.36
